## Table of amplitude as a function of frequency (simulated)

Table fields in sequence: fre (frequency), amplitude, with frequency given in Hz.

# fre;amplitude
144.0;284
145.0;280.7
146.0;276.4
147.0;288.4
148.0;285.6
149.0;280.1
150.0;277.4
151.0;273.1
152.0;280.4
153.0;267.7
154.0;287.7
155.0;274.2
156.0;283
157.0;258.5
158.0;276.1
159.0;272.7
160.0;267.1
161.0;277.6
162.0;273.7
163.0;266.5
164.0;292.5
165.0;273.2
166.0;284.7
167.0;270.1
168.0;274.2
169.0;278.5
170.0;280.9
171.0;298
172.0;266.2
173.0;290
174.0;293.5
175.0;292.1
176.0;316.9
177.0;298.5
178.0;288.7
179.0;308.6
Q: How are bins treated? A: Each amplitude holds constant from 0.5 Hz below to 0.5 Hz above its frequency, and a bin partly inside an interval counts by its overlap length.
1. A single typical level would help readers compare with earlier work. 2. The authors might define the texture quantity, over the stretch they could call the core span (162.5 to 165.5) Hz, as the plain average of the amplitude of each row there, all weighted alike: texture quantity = 277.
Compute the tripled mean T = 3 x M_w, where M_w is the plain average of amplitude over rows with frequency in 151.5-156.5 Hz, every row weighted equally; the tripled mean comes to 836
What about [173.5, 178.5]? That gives 894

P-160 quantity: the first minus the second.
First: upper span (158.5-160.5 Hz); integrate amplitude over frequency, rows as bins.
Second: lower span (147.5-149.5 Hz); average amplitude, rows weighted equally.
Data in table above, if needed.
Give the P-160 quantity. 257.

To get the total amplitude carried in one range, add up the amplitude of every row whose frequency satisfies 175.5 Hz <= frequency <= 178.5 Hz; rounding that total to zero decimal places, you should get 904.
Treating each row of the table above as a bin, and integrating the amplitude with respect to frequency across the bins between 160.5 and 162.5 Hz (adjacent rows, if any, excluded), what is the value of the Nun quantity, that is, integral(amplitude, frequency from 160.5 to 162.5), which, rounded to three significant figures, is 551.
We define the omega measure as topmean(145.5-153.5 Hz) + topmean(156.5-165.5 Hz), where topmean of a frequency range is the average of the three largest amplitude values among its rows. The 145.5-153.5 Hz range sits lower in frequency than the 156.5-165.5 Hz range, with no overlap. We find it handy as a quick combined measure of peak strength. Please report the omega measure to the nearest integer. 567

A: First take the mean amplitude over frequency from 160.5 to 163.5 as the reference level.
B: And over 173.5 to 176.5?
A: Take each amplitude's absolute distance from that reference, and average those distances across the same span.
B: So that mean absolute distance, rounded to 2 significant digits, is 28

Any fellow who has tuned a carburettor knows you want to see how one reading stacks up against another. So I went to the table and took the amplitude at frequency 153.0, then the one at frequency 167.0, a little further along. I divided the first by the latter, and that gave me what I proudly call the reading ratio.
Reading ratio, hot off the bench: 0.99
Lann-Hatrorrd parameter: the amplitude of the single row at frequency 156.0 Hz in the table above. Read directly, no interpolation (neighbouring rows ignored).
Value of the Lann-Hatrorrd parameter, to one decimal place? 283.0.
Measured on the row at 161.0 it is 277.6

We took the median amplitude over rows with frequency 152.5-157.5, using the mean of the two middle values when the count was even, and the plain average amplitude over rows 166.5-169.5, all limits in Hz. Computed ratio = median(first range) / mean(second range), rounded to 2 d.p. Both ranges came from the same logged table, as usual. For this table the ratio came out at 1.00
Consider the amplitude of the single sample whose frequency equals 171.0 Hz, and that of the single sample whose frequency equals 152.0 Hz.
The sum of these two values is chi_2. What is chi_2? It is 578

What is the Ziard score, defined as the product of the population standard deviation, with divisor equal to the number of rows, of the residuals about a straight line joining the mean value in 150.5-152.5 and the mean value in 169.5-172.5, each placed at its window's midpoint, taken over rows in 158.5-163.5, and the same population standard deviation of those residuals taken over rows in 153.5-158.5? 43.4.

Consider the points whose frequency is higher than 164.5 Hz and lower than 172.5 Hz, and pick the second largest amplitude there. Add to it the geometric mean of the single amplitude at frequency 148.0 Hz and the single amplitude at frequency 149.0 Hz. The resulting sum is 568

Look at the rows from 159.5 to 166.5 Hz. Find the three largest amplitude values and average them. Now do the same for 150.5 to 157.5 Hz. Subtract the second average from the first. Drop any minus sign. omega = 1.2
